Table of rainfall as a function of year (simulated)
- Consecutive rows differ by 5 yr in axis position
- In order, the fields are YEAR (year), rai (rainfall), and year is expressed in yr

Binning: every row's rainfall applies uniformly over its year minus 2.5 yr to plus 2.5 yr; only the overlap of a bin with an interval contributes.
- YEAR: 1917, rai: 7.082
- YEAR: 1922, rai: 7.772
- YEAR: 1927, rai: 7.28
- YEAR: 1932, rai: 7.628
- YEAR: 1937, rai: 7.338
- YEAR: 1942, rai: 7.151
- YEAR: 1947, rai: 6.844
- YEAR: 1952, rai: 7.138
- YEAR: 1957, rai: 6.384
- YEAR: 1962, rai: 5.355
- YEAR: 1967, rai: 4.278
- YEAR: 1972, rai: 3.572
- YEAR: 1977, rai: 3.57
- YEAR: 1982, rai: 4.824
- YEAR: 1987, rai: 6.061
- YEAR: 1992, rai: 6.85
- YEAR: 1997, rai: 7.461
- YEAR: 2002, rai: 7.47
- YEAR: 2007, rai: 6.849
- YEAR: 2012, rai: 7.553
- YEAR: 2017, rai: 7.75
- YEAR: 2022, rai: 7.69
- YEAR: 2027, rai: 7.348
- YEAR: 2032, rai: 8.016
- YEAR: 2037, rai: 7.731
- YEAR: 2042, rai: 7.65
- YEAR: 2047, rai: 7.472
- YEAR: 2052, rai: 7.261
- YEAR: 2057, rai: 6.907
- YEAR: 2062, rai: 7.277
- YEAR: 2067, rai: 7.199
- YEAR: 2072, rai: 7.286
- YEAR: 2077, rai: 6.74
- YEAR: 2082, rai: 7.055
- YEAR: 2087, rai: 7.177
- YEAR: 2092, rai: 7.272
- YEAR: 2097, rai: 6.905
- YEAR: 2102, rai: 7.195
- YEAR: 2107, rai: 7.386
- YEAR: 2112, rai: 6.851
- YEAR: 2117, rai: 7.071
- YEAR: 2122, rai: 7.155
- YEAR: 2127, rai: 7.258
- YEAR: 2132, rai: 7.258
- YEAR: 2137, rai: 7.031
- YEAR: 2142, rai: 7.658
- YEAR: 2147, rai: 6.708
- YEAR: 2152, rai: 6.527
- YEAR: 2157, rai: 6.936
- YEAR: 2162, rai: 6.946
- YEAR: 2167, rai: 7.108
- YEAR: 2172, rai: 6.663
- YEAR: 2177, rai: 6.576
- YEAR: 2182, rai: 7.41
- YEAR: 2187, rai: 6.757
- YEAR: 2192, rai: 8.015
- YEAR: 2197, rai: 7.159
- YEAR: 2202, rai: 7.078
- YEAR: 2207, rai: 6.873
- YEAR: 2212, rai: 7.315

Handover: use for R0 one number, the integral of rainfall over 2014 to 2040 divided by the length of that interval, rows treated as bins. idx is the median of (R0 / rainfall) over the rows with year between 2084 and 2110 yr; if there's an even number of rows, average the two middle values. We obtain 1.07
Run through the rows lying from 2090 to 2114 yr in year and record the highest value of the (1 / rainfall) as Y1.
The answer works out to 0.146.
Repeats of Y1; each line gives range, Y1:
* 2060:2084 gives 0.148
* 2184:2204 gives 0.148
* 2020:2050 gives 0.136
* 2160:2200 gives 0.152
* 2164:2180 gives 0.152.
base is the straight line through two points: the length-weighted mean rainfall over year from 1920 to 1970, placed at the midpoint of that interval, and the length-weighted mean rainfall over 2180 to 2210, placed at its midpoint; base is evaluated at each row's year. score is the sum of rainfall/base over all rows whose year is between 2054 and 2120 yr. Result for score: 13.2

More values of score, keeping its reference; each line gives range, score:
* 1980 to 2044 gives 13.7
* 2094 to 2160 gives 13.0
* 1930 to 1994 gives 11.5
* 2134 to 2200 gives 12.8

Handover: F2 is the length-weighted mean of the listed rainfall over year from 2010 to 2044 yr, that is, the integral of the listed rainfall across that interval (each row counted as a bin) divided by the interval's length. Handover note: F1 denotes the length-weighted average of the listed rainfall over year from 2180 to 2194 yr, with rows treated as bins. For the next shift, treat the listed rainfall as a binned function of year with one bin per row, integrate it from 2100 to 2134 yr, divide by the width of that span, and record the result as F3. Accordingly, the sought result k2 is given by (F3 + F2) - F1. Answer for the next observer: 7.5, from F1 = 7.4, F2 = 7.68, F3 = 7.17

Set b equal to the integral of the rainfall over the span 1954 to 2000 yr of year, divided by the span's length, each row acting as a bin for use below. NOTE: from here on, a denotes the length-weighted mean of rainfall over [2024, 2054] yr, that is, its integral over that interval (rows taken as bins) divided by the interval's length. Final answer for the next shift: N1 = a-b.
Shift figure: 2.2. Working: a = 7.6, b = 5.41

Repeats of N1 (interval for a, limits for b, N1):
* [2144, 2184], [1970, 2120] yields -0.1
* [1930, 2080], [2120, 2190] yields -0.3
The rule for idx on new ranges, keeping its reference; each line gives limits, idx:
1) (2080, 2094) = 1.07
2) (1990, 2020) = 1.03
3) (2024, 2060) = 1.03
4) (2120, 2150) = 1.07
